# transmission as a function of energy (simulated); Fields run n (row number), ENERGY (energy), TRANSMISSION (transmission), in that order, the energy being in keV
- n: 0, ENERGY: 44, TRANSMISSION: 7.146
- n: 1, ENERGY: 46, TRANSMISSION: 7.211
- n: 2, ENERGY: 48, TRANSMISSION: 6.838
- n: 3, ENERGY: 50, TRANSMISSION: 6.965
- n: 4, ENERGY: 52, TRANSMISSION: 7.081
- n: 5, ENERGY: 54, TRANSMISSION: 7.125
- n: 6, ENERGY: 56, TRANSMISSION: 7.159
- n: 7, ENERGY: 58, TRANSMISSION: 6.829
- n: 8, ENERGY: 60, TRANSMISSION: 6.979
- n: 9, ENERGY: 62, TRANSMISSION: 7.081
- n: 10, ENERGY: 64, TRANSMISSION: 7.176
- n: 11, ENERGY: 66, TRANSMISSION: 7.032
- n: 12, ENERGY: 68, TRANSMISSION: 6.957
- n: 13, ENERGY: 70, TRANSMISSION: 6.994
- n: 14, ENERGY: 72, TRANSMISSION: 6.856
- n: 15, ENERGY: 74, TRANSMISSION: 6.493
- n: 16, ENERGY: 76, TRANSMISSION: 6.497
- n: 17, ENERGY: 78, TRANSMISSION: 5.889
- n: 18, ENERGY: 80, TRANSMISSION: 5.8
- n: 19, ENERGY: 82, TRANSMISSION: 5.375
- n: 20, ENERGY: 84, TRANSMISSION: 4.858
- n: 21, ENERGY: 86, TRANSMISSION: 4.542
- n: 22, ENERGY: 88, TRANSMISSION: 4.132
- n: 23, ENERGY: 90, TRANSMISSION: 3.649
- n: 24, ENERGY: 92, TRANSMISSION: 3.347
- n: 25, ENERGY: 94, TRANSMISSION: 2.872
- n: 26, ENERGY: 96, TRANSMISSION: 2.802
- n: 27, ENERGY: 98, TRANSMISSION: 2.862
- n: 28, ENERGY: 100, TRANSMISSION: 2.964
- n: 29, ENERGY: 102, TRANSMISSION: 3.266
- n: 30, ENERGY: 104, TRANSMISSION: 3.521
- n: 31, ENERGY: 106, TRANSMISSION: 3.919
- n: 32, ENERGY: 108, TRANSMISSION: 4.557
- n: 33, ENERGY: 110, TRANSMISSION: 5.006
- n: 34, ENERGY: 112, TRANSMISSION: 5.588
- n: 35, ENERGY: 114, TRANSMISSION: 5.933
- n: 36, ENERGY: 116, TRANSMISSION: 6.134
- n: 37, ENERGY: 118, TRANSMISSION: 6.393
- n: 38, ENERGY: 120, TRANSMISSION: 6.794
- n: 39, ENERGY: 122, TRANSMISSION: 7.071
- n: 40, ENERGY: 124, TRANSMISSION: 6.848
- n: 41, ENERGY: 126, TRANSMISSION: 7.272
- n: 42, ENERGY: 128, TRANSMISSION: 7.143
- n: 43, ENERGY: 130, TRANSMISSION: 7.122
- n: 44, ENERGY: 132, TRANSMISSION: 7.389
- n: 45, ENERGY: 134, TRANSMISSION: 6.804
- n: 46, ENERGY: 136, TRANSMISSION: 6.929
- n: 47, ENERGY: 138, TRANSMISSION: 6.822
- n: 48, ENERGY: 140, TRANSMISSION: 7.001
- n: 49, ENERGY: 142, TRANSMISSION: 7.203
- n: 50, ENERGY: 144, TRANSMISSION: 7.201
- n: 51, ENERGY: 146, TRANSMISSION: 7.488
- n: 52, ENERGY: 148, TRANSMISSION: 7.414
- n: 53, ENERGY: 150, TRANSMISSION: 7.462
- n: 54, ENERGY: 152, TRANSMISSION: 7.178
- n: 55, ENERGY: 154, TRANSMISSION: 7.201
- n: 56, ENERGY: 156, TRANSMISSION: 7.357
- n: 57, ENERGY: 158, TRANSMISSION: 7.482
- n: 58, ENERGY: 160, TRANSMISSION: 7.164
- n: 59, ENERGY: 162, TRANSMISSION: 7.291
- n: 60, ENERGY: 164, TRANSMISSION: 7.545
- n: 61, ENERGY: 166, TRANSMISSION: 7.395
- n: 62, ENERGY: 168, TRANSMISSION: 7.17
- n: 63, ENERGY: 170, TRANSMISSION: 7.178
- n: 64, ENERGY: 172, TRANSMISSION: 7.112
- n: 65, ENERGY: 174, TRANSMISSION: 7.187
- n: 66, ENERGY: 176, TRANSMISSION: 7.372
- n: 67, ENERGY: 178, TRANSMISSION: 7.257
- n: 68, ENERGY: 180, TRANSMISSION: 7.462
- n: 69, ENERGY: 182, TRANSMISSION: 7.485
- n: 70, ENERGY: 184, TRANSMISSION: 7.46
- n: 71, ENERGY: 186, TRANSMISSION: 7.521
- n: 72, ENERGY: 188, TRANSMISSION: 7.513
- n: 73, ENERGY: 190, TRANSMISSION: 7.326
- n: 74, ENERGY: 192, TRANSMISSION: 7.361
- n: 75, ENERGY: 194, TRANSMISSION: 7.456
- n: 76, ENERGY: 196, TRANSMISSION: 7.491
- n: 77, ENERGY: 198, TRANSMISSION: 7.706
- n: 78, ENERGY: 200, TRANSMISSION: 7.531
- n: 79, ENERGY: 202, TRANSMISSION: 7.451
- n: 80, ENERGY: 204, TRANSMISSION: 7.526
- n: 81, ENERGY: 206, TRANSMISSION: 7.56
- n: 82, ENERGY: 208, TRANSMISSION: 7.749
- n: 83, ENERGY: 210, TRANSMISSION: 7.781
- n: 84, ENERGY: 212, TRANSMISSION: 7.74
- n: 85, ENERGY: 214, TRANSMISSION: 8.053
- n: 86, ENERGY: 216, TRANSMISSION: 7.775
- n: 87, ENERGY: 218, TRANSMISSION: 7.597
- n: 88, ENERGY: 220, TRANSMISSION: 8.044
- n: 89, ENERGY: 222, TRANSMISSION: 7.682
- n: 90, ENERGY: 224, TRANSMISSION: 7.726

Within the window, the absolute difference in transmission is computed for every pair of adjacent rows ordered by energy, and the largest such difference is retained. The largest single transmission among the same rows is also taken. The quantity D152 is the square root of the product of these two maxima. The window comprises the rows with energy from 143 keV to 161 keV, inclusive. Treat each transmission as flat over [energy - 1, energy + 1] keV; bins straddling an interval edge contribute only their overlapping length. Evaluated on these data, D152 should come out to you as 1.5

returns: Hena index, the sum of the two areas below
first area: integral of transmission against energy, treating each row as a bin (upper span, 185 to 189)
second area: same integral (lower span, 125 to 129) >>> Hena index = 59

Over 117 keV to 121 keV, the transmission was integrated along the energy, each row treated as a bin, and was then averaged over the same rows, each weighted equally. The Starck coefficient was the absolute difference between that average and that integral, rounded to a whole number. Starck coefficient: 20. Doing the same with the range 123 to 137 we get 92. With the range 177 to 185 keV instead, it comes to 52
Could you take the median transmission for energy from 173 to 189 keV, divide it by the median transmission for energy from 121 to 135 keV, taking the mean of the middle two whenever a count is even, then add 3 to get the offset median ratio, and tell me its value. 4.05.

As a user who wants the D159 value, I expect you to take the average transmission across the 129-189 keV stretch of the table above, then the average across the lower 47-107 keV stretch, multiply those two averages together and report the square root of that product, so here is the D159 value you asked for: 6.30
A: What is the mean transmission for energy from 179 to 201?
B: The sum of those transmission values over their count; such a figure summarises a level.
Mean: 7.5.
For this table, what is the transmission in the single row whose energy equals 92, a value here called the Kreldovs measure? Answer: 3.347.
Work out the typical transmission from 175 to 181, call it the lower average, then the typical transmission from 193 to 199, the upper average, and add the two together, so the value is 14.9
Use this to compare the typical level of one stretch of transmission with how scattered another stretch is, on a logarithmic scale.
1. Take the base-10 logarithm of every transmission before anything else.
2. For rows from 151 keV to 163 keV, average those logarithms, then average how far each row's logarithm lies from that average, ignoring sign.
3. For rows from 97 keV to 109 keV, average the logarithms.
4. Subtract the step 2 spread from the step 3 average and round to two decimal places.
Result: 0.53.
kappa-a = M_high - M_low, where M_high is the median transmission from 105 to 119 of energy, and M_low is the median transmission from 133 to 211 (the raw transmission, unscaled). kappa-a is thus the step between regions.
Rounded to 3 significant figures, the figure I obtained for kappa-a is -1.81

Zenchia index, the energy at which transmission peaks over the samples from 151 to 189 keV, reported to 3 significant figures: 164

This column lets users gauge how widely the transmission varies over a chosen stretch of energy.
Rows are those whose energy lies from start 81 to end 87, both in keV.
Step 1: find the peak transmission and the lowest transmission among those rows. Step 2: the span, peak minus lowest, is 0.83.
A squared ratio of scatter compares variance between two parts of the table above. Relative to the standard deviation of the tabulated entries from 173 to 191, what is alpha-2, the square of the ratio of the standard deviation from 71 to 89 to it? 62.9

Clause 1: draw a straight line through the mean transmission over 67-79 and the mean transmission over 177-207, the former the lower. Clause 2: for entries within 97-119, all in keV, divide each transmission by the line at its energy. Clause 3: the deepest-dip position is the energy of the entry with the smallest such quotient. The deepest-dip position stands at 98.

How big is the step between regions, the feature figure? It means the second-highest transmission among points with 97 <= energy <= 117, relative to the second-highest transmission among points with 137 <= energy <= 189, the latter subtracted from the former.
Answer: -1.6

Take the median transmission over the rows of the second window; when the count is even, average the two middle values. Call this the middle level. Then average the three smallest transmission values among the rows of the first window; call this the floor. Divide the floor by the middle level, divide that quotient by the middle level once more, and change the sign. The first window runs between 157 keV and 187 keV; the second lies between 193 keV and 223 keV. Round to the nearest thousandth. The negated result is -0.121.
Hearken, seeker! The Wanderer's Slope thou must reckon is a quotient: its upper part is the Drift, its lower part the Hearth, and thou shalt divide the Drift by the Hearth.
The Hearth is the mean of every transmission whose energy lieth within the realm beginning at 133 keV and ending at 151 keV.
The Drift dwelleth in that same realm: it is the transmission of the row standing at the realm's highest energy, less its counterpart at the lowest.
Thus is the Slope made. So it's 0.092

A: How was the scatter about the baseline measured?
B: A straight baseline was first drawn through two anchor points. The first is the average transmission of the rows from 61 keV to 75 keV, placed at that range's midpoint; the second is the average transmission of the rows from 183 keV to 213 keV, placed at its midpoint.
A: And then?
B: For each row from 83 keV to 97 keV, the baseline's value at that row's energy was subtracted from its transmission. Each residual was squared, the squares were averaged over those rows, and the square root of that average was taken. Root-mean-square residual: 3.4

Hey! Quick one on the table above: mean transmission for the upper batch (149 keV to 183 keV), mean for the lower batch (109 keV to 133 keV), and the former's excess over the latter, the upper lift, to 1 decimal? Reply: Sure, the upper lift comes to 0.8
